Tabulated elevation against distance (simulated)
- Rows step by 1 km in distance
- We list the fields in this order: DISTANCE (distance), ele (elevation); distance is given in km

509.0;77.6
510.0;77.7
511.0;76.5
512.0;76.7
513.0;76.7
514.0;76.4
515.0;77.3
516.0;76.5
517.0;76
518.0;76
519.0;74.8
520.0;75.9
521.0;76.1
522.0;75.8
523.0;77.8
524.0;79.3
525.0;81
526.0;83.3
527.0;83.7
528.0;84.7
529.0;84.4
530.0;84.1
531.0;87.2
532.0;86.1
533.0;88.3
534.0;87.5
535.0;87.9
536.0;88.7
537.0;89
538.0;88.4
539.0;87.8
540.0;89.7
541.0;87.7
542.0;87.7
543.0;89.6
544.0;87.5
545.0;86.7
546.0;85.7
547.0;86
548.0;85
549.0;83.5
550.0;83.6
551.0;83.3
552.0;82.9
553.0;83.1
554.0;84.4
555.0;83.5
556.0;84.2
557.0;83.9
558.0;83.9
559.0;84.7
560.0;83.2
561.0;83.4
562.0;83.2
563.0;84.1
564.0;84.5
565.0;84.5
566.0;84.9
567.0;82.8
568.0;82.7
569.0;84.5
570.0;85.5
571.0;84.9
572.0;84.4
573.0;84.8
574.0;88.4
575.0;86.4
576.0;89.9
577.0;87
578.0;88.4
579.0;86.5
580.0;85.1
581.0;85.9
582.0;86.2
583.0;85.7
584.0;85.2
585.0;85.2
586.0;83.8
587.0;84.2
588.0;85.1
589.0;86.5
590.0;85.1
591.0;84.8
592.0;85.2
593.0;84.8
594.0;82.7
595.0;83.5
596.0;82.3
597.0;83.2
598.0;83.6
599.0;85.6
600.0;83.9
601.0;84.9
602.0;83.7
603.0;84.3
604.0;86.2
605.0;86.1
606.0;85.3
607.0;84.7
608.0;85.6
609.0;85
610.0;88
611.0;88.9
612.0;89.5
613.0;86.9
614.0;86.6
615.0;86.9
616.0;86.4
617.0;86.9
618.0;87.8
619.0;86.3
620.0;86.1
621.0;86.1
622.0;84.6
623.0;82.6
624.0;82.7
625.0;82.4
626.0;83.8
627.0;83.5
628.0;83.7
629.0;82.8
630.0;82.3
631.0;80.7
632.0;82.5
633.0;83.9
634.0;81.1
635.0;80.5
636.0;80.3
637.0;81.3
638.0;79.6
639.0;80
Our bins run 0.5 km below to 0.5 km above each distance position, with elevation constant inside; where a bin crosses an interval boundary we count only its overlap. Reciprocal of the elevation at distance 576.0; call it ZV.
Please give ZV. 0.0111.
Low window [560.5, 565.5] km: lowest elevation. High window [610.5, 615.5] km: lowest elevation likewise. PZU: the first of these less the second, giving -3.4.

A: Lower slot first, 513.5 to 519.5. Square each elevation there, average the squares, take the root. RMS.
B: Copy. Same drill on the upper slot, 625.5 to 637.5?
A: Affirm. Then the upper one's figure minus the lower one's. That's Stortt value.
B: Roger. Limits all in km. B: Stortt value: 6.0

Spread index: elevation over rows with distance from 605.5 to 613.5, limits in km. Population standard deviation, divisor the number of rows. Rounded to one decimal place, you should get 1.7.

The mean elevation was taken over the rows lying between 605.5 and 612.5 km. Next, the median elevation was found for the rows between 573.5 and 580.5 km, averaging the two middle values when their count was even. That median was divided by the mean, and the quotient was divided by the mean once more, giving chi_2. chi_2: 0.0116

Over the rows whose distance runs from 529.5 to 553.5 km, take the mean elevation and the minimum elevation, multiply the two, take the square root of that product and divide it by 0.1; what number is 847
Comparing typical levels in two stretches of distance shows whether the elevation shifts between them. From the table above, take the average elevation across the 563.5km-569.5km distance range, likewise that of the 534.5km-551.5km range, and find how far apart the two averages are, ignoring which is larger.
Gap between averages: 2.9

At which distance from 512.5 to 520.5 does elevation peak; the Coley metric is 515.0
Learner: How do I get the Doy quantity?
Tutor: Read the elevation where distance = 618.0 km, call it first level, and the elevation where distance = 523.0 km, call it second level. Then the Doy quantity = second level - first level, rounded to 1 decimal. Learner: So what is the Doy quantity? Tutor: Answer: -10.0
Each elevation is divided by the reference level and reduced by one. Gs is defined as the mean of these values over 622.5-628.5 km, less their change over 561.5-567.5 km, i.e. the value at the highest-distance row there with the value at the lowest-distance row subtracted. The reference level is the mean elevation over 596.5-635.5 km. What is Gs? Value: -0.01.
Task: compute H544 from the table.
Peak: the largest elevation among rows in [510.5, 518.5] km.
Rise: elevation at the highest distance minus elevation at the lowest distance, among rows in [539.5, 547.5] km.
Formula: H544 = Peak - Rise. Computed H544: 81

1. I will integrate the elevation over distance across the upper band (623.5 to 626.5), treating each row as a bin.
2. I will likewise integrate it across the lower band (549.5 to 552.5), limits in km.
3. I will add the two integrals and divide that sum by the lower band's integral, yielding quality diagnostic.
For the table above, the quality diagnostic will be 2.00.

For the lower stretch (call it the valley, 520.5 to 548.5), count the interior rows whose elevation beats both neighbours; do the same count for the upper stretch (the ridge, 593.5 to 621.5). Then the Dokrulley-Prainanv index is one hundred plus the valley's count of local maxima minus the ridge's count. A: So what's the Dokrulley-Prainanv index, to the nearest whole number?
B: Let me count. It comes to 99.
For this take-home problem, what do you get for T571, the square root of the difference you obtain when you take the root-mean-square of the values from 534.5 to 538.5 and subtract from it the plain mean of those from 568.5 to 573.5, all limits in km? 1.92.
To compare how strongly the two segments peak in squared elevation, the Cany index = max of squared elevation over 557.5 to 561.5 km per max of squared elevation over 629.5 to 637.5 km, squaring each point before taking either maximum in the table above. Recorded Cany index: 1.02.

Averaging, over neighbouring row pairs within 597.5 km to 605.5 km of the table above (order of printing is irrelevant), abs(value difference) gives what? 1.21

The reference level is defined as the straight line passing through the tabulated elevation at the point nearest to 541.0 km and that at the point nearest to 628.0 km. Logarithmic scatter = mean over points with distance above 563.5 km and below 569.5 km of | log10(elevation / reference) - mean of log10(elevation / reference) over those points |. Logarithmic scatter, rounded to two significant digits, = 0.0041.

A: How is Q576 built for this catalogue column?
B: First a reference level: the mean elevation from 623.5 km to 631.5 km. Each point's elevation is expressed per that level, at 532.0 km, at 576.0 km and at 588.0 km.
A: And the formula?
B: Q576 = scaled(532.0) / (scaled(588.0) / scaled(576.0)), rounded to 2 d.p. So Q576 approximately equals 1.10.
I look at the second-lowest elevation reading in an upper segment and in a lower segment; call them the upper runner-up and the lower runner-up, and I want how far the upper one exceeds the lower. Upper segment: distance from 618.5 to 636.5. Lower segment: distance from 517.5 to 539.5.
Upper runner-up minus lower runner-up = 4.7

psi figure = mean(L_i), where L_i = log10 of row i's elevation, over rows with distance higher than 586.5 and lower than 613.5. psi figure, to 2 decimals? 1.93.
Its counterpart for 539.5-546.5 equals 1.94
